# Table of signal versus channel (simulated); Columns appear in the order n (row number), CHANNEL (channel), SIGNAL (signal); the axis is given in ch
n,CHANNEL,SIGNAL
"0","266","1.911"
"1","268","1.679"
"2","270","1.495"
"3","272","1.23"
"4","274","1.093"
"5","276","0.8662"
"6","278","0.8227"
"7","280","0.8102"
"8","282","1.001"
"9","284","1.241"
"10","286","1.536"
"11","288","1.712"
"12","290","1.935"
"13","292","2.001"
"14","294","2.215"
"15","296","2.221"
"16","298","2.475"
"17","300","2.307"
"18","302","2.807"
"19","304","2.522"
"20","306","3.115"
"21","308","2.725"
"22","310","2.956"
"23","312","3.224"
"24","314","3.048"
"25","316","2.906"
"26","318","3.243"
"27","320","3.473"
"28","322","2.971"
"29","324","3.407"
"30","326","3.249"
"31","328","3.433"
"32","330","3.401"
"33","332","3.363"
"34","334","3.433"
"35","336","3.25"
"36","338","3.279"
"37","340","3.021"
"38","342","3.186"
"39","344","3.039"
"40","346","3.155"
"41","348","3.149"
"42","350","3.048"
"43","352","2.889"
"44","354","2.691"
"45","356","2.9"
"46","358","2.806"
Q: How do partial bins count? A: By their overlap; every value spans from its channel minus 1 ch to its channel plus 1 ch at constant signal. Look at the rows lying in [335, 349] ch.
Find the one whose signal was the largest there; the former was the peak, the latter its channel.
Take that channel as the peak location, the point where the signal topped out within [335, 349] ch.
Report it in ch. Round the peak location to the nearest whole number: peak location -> 338 ch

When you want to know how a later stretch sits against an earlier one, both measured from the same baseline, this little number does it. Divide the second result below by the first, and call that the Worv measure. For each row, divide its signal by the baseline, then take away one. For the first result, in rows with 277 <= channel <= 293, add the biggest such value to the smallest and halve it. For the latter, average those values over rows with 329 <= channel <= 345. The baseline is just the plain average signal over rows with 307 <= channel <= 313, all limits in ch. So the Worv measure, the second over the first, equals -0.18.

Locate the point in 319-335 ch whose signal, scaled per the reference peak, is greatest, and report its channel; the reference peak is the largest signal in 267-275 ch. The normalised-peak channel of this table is 320 ch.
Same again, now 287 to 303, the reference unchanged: 302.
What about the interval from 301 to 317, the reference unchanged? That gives 312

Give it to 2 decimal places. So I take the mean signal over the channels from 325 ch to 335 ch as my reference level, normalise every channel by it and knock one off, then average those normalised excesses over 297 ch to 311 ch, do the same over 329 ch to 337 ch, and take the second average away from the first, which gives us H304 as -0.20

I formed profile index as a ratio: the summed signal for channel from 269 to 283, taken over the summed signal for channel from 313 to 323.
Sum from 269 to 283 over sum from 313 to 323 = 0.5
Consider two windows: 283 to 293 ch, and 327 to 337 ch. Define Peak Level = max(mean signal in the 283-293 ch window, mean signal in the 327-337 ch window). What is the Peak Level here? 3.38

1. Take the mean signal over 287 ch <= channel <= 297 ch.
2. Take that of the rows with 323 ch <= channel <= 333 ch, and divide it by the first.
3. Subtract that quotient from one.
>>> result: -0.67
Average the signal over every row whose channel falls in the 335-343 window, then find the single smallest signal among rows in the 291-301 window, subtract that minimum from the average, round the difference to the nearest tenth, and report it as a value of 1.2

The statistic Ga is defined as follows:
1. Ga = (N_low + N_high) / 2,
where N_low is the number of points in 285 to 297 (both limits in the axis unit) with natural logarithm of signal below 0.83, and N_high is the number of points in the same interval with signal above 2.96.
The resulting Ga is 3.0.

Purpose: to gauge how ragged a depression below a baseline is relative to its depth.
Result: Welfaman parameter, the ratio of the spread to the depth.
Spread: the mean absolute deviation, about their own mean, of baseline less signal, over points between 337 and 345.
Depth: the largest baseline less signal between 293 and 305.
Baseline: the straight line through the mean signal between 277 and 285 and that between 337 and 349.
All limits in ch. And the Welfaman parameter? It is -0.20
